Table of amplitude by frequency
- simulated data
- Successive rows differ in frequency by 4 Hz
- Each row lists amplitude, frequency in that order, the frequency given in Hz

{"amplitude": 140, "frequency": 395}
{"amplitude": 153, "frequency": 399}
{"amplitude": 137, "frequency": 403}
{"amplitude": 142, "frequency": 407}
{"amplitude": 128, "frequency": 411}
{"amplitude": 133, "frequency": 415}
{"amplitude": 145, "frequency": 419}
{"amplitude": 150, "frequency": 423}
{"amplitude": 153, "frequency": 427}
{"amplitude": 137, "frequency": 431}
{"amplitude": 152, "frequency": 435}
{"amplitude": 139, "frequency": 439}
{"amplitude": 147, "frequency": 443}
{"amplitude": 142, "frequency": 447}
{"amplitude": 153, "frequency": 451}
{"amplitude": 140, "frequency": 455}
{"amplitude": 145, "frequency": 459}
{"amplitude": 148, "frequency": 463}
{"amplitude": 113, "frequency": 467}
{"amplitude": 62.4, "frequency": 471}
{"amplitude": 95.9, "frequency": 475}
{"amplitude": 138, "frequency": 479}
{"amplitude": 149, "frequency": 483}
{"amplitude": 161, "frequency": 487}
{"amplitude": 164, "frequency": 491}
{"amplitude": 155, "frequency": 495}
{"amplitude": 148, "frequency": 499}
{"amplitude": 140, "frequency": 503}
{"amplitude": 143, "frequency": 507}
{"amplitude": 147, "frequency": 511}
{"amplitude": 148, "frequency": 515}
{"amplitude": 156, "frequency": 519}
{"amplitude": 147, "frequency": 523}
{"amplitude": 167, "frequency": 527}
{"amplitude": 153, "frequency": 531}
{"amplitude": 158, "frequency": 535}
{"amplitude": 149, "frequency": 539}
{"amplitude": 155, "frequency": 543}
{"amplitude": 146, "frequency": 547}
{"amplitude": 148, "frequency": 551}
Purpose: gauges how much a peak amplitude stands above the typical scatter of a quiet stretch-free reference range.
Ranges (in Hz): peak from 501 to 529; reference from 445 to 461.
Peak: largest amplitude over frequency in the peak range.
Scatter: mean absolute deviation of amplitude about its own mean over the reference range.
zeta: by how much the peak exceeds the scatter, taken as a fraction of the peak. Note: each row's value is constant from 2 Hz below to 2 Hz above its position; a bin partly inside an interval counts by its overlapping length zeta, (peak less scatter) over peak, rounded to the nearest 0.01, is 0.98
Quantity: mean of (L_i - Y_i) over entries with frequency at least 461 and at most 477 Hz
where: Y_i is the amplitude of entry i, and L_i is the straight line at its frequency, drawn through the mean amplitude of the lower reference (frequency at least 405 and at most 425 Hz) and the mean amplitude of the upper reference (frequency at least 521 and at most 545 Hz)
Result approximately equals 42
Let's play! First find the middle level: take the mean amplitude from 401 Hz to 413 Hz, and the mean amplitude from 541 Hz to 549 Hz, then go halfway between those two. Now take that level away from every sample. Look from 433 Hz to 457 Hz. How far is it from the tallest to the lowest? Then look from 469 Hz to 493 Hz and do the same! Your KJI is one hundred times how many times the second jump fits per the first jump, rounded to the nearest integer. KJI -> 726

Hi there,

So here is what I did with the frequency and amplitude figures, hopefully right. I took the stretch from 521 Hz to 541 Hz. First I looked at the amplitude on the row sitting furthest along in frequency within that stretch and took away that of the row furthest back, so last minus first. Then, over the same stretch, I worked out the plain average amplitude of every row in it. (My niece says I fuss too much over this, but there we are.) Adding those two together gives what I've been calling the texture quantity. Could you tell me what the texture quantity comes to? 157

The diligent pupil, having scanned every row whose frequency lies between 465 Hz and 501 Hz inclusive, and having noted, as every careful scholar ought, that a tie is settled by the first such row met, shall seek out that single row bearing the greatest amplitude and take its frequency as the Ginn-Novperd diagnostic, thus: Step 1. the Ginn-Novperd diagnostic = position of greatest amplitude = 491 Hz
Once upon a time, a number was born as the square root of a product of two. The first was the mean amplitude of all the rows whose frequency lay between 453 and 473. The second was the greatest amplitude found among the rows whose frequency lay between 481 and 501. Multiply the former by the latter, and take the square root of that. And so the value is 141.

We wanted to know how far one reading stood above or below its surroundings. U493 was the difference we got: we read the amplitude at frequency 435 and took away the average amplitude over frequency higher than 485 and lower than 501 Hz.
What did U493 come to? -5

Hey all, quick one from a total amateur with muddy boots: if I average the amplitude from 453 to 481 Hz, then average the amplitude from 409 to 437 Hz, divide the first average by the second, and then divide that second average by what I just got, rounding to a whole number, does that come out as 169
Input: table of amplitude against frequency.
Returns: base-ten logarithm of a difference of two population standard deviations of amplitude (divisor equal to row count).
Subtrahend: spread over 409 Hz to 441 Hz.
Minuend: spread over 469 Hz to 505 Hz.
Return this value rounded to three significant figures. 1.36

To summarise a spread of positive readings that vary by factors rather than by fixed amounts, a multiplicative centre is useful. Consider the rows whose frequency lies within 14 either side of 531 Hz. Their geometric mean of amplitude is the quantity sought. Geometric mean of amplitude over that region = 155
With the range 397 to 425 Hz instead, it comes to 141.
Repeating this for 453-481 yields 116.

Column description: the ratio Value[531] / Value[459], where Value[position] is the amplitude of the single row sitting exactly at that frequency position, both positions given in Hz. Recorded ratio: 1.06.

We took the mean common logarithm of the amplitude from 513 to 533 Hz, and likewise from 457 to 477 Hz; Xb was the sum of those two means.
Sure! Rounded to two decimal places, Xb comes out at 4.22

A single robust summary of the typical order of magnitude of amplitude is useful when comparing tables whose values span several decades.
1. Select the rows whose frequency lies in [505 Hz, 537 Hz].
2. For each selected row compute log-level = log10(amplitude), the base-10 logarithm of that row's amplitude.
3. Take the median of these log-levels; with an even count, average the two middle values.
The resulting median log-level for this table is 2.18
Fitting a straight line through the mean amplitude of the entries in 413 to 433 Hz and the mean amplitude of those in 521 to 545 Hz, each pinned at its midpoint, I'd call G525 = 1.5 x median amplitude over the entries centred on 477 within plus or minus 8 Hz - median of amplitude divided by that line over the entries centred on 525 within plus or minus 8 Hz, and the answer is 174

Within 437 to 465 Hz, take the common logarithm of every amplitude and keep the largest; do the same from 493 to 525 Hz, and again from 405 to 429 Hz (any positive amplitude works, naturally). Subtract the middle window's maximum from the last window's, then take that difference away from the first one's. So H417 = 2.19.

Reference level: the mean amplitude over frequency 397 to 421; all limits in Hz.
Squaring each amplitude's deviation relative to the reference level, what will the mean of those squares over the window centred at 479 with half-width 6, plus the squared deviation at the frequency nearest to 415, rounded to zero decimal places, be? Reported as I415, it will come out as 713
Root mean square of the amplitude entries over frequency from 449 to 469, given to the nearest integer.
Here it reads 141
